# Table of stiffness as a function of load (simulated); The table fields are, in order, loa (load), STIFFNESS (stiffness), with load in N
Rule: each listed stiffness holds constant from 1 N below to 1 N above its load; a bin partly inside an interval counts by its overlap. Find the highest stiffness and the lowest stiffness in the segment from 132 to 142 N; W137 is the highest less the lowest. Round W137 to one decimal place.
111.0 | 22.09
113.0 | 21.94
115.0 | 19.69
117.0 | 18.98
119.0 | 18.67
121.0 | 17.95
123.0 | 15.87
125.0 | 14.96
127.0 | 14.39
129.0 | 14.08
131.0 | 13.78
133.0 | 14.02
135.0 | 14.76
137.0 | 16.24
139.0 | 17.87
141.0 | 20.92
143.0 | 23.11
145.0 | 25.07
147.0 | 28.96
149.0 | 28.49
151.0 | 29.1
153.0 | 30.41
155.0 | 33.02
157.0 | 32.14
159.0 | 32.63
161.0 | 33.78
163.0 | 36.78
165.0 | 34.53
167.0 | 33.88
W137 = 6.9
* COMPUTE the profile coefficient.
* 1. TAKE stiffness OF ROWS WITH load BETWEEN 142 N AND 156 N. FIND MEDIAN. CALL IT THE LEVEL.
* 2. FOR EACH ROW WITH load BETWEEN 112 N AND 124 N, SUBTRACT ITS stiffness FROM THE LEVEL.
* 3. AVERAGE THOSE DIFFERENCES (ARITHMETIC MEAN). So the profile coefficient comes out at 10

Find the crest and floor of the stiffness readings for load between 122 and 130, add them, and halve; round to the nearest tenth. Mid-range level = 15.0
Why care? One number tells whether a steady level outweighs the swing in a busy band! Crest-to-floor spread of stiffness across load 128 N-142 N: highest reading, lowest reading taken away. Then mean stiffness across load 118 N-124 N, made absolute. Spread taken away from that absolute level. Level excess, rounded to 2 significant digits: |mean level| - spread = 10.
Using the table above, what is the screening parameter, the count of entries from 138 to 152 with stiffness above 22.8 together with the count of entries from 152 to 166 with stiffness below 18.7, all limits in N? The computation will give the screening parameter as 5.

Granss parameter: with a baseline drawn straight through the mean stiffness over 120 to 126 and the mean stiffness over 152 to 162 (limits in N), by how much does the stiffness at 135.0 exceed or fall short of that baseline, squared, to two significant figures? 52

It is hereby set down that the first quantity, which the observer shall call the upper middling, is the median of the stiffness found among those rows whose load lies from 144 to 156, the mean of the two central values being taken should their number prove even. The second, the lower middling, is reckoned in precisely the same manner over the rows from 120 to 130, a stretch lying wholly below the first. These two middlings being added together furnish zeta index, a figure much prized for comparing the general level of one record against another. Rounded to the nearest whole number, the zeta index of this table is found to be 44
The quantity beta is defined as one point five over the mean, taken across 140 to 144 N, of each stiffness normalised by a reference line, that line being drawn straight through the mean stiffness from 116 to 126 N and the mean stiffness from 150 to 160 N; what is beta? 1.8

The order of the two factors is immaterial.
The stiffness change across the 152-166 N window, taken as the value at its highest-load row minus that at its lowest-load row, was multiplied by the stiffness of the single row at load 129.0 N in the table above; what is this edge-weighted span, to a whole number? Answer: 58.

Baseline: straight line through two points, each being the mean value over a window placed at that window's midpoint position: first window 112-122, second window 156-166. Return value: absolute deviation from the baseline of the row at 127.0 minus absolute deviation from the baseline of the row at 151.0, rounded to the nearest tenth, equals 6.8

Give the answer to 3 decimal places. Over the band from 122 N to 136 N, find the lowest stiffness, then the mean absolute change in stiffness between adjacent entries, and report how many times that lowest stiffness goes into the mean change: 0.037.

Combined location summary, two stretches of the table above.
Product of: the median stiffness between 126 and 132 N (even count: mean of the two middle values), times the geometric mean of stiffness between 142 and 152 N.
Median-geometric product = 378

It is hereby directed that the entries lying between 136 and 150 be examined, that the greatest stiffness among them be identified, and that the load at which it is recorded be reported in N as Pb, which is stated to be 147.0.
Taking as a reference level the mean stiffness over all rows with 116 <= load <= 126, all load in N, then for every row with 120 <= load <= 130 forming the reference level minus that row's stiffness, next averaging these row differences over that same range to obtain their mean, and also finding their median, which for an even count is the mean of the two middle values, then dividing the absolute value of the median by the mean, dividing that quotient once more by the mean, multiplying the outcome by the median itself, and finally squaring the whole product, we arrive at 2.6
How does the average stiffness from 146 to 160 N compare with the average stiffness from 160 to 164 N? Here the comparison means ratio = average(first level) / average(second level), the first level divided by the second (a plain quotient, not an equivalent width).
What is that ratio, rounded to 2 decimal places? 0.87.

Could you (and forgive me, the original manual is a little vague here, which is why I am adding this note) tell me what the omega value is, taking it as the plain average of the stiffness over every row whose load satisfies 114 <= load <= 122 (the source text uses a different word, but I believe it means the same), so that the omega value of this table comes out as 19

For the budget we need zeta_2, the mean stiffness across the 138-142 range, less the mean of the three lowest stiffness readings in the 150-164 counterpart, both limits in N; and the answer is -11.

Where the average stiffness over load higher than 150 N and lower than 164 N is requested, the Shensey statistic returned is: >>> 33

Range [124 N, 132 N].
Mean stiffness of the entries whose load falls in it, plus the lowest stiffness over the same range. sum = 28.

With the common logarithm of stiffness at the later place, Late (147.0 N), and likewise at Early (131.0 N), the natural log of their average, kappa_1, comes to 0.26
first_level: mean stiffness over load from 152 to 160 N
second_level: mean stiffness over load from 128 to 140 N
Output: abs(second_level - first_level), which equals 16.9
